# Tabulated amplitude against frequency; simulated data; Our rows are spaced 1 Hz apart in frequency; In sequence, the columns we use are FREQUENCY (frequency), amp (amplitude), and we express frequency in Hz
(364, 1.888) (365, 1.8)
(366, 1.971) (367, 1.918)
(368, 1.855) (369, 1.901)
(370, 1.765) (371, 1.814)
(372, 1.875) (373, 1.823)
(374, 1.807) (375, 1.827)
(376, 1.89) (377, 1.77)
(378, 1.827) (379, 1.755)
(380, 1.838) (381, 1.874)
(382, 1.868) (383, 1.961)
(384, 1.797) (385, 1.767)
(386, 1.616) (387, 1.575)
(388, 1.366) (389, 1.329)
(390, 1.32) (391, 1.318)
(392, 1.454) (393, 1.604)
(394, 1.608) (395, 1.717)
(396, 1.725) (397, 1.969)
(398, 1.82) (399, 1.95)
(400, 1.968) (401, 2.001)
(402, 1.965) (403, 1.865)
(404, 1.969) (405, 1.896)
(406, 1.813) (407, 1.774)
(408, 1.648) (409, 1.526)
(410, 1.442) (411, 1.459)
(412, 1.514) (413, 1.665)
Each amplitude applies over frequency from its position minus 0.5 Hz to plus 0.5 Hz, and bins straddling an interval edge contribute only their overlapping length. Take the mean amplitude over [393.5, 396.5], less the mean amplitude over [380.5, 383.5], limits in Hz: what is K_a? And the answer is -0.2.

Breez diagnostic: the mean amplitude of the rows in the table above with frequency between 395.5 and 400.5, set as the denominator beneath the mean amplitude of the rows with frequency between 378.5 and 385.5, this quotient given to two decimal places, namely 0.97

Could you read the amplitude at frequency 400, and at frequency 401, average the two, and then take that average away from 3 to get 1.02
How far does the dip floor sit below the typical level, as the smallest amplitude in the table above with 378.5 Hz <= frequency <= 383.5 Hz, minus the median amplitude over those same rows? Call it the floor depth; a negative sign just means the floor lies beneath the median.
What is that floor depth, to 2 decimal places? -0.11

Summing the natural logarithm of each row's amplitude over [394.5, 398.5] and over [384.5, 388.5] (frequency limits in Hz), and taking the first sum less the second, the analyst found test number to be 0.55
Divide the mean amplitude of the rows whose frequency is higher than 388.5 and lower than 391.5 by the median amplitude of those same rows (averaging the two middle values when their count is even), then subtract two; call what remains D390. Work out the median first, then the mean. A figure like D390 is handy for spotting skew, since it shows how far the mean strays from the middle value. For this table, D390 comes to -1.00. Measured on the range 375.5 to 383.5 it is -1.00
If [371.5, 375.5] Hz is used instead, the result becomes -1.00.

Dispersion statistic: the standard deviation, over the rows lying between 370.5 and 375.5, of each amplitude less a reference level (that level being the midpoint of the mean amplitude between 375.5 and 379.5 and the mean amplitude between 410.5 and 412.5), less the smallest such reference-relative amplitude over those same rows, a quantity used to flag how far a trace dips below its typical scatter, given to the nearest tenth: -0.1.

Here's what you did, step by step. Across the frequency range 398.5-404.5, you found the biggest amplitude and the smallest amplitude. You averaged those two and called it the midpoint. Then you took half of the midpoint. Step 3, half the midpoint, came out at 0.97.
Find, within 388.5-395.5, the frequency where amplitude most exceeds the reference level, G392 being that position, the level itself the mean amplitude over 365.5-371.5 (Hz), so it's 395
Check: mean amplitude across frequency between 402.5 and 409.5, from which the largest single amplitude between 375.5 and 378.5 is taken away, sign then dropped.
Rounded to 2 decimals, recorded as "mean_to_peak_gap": 0.11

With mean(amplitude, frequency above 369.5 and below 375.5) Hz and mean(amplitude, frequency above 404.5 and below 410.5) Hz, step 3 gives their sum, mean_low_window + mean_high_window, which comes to 3.50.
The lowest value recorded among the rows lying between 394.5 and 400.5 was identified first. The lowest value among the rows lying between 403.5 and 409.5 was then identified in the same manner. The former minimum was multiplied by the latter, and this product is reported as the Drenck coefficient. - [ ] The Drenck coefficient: 2.62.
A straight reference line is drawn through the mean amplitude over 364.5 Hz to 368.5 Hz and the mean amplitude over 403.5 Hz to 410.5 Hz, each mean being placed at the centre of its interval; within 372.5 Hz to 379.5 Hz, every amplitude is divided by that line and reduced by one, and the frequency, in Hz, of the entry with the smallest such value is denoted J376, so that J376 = 379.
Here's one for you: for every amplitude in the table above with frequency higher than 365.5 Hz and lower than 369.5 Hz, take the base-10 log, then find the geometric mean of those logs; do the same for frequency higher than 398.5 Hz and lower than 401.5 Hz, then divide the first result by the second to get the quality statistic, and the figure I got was 1.0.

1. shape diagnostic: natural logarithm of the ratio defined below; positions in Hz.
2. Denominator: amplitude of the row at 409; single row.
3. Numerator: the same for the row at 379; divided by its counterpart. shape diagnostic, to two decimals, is 0.14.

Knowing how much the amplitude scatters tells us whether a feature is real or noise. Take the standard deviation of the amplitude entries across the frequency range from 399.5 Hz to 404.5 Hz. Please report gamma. 0.05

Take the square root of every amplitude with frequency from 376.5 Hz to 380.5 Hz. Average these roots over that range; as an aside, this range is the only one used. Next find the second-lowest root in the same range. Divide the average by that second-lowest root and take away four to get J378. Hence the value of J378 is -2.99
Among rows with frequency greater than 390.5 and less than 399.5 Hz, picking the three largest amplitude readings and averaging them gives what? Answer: 1.91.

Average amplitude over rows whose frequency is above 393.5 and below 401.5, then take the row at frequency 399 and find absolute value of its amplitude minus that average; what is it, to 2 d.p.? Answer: 0.11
